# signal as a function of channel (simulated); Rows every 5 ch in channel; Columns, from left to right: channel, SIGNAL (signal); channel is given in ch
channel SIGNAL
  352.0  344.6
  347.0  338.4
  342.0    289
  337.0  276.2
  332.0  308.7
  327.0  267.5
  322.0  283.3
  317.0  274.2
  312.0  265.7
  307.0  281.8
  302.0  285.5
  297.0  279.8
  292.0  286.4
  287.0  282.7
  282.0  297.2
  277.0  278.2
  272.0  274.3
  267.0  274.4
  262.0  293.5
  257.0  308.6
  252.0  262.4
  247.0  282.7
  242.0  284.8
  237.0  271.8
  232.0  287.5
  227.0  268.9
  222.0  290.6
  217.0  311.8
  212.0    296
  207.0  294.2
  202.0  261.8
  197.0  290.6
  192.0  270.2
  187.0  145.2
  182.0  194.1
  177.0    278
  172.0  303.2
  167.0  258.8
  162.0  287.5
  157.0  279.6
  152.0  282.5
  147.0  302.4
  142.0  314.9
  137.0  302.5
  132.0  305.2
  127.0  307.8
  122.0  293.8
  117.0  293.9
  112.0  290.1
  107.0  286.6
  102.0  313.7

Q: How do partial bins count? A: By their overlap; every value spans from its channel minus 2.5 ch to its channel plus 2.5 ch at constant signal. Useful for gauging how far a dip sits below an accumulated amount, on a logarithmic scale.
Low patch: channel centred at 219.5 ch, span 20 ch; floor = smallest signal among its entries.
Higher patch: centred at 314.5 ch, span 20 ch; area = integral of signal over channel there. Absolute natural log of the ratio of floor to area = 3.02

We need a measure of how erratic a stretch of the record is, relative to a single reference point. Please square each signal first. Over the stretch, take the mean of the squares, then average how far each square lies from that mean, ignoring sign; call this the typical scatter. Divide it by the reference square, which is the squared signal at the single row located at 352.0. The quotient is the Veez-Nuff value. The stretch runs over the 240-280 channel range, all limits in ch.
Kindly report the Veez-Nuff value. 0.048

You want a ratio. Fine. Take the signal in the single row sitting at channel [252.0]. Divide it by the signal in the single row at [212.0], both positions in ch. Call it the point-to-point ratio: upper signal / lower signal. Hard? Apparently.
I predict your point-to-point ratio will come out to 0.89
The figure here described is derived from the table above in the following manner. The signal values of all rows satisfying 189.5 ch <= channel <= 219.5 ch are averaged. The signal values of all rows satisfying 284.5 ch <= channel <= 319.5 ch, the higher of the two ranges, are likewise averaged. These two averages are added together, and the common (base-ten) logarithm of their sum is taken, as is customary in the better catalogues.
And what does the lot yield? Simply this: 2.75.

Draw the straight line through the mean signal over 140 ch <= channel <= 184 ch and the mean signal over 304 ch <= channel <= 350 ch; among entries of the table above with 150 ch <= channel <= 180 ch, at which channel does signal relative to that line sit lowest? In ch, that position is 167.0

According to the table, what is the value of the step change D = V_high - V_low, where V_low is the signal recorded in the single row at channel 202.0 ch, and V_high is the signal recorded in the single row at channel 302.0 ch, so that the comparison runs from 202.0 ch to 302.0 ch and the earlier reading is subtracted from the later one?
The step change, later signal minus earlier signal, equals 24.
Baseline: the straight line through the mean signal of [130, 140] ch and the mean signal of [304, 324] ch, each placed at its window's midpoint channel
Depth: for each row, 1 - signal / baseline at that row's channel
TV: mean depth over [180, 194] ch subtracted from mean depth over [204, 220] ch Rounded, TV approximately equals -0.34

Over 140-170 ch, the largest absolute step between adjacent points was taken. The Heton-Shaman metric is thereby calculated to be 29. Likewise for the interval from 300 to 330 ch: 16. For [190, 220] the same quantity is 32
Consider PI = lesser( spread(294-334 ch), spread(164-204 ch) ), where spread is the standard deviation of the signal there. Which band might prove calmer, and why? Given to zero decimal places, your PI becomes 13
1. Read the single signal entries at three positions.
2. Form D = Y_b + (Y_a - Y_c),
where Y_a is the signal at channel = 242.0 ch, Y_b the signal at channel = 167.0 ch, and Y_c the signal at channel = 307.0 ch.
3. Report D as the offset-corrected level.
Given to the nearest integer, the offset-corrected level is 262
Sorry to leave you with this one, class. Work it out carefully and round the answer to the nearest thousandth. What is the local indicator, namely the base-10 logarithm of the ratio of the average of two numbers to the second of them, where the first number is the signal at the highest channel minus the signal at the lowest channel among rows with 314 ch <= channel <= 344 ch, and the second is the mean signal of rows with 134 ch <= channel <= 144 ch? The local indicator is -0.281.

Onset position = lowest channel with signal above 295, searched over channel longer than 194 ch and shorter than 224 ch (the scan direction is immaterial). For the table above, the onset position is 212.0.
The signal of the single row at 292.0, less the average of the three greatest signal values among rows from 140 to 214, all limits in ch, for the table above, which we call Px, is -20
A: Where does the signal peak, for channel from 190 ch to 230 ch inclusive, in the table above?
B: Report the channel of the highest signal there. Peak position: 217.0 ch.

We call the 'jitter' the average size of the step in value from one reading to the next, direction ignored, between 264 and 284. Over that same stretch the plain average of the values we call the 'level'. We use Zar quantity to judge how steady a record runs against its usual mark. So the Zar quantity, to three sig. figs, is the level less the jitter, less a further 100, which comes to 173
